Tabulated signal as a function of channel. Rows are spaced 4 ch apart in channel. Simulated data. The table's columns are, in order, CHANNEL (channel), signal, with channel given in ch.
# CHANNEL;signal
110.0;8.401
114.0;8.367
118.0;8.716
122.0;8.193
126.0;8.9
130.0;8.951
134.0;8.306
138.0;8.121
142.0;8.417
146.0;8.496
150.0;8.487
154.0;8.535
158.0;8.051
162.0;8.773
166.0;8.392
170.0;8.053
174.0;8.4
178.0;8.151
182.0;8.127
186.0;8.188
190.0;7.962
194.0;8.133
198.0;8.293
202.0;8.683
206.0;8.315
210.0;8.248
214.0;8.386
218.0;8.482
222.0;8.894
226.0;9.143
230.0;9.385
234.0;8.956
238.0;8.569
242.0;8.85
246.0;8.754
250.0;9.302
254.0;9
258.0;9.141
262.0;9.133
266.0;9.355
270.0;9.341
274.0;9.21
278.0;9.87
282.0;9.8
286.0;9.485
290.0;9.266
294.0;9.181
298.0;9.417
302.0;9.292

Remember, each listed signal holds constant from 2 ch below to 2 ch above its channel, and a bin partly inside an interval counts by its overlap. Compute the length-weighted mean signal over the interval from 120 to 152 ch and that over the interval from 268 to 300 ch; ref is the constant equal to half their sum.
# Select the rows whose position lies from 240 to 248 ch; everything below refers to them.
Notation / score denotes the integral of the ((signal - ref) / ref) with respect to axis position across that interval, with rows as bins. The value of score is -0.15 ch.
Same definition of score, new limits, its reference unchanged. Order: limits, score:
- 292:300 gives 0.30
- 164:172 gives -0.66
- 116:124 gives -0.46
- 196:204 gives -0.43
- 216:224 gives -0.25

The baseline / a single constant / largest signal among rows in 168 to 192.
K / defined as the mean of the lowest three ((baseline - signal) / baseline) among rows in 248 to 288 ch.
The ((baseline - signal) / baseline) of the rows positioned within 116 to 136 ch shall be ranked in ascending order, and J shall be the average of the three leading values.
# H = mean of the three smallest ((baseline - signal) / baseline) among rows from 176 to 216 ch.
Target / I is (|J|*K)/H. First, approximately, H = -0.01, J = -0.05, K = -0.157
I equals 1.17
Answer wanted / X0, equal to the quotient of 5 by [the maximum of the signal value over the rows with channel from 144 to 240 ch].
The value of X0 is 0.53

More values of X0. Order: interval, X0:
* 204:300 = 0.51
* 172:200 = 0.60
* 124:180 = 0.56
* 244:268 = 0.53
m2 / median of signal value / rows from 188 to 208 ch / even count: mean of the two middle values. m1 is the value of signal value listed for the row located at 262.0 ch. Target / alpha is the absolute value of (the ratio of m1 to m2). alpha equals 1.10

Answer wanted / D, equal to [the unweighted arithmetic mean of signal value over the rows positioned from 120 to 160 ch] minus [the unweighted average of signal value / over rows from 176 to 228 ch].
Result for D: 0.1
